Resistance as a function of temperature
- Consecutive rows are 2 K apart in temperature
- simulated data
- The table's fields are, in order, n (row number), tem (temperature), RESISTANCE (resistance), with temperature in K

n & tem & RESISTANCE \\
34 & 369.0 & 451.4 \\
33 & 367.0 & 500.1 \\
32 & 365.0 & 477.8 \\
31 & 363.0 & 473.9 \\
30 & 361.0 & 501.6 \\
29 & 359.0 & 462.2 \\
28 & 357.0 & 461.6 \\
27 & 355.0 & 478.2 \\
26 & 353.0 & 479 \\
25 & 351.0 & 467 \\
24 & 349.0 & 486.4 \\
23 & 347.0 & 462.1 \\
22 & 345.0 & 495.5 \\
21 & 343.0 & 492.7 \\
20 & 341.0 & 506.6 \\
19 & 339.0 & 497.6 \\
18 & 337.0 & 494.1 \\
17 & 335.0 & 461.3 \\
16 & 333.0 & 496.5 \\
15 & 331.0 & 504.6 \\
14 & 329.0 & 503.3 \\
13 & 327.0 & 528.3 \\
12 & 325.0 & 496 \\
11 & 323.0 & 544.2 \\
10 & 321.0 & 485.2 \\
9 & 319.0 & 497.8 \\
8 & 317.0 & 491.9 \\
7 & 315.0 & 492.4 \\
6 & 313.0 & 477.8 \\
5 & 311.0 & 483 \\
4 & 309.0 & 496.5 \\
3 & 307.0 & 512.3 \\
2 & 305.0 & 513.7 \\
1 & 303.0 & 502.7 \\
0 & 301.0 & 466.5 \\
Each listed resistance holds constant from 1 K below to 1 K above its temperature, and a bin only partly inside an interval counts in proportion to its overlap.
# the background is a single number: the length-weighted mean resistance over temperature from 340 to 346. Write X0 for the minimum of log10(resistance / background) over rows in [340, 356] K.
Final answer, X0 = -0.033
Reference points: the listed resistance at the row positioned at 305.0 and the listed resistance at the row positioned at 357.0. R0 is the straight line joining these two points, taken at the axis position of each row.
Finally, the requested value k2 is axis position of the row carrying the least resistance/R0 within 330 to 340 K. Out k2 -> 335.0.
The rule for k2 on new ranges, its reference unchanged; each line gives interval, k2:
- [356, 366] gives 357.0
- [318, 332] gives 321.0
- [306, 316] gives 313.0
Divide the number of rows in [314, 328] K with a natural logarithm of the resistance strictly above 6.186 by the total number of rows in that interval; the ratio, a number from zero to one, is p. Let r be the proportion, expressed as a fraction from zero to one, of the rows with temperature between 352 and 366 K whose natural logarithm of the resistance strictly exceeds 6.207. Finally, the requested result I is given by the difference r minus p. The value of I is -0.7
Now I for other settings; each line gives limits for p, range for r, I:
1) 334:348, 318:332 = 0.0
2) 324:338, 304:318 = -0.4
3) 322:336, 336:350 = -0.6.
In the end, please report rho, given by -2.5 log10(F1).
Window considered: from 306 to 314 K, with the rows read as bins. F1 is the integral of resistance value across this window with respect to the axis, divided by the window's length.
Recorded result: -6.731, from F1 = 492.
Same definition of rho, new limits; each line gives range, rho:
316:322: -6.729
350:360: -6.679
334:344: -6.727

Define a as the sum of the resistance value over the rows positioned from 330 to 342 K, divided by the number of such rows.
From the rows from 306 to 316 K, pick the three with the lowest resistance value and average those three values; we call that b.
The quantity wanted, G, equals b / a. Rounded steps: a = 493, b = 484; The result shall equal 0.982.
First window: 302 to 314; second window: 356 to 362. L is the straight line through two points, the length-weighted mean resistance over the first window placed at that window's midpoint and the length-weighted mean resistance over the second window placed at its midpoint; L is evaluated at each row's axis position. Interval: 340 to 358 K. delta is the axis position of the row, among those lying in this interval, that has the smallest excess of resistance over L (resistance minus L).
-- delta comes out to 347.0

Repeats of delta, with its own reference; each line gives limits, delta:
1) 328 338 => 335.0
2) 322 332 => 325.0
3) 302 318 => 313.0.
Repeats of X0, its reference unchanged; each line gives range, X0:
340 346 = -0.005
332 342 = -0.033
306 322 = -0.018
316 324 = -0.012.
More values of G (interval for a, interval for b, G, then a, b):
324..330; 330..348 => 0.927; 509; 472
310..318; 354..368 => 0.958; 486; 466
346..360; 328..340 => 1.028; 471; 484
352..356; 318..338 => 1.003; 479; 480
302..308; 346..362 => 0.907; 510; 462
